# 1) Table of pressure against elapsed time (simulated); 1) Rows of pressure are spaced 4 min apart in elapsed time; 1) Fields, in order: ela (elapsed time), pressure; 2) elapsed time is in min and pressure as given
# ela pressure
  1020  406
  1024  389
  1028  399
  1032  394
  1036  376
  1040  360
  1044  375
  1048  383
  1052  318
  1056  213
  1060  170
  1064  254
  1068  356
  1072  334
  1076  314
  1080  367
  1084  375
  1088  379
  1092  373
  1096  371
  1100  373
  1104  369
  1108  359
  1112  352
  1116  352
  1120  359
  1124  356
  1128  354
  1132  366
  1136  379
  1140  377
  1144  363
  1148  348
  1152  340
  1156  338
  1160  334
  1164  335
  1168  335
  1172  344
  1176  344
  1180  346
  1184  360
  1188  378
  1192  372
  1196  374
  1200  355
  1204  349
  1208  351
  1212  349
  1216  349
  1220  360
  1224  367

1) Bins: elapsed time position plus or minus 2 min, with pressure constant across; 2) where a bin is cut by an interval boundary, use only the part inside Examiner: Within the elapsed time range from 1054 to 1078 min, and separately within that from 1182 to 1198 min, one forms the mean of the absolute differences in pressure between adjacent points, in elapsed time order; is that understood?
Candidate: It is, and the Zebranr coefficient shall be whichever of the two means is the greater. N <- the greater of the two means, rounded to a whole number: 54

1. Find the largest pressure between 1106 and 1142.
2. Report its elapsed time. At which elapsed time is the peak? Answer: 1136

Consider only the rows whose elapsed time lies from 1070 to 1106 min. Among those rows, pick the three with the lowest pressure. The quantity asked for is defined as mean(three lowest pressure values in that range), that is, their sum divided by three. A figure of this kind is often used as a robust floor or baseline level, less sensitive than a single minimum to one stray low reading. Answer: 338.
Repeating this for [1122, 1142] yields 359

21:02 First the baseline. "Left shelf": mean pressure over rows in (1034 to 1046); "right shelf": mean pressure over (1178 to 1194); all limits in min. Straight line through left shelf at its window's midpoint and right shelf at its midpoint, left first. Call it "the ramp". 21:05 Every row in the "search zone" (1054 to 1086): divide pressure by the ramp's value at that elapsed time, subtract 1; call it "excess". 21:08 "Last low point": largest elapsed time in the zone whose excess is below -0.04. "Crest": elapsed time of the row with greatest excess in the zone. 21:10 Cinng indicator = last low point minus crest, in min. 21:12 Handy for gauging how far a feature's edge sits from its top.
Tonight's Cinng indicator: -8 min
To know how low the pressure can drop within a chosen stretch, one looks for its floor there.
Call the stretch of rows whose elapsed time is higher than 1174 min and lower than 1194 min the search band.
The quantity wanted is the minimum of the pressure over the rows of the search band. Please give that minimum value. 344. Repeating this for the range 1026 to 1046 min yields 360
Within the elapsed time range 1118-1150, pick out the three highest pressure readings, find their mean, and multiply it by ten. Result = 3740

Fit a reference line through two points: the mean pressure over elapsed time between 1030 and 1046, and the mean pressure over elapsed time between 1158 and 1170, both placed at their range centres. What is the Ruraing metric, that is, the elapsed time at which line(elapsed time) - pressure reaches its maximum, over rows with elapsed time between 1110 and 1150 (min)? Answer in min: 1112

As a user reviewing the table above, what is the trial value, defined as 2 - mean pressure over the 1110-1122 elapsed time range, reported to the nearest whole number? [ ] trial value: -352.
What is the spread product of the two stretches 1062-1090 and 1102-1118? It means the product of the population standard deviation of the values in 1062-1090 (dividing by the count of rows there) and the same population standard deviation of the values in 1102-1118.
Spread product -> 286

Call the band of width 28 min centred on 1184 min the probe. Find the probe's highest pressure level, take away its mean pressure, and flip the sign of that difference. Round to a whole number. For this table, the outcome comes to -18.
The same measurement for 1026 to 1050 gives -18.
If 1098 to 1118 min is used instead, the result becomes -12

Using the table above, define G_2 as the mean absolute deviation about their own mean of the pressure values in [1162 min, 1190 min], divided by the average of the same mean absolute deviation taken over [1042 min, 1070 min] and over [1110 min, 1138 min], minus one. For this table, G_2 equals -0.71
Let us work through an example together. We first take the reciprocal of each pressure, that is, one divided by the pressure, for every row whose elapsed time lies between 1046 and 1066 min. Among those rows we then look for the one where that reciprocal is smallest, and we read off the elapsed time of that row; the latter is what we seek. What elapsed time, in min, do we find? 1048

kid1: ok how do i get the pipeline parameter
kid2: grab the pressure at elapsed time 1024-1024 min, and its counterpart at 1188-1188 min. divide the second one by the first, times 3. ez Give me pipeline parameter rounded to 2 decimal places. 2.92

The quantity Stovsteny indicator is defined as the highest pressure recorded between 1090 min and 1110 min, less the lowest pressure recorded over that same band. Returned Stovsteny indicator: 14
